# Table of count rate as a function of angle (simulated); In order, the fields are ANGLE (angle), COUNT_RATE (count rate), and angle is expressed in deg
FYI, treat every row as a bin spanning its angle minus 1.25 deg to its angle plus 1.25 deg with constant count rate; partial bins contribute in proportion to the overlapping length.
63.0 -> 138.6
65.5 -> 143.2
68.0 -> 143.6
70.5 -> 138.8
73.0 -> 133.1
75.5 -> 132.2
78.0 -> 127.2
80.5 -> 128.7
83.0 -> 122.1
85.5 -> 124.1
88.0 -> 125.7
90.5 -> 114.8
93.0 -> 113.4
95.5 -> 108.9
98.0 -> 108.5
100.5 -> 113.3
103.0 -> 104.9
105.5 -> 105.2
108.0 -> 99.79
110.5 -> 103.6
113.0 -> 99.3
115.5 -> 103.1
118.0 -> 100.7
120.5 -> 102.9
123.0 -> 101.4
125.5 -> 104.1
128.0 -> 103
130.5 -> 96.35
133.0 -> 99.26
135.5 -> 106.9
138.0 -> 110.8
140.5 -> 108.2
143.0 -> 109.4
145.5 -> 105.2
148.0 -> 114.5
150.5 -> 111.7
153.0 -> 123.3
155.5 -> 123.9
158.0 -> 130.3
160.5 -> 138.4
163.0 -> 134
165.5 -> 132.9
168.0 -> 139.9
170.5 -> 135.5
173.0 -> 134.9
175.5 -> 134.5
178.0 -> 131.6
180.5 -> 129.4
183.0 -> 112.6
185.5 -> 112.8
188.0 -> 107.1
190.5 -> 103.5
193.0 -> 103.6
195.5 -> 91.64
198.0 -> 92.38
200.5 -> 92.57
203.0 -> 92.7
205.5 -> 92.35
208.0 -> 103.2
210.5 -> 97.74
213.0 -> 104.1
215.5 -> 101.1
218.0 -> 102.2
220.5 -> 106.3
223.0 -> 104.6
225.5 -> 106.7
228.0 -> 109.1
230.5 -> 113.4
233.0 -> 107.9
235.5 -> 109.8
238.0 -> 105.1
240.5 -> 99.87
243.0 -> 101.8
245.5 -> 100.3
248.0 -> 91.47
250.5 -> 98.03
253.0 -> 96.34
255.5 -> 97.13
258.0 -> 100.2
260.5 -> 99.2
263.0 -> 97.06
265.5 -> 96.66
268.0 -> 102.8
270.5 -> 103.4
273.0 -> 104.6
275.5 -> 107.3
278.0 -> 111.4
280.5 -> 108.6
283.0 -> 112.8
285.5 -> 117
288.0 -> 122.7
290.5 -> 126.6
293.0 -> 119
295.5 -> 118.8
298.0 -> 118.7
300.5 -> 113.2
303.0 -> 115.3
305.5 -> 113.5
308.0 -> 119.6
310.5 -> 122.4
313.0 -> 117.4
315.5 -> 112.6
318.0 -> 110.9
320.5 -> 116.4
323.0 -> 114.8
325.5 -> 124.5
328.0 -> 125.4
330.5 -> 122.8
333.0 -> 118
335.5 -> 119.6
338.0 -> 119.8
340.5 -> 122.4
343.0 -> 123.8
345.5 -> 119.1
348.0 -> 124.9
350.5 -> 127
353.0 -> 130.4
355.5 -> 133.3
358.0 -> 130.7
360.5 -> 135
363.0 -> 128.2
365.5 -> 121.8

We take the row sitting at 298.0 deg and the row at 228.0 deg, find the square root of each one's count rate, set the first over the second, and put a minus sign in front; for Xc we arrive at -1.04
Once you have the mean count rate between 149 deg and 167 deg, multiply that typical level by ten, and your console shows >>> 1278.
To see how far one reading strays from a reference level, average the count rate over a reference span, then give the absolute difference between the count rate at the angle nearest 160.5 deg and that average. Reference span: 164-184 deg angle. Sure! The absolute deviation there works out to 7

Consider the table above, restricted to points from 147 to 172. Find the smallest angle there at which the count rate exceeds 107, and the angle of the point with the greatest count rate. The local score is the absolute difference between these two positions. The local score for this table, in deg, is 20.0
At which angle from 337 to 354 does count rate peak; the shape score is 353.0 deg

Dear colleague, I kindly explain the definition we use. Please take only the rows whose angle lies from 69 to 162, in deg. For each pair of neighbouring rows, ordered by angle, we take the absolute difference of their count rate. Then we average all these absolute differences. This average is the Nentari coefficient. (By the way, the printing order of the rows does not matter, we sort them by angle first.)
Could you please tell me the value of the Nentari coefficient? 4.1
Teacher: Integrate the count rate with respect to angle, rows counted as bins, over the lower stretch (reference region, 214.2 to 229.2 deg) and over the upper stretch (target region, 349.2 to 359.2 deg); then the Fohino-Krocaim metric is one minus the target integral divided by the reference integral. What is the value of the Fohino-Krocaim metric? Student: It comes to 0.17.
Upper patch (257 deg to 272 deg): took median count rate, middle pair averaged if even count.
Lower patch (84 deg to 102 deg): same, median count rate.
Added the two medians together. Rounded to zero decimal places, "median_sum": 213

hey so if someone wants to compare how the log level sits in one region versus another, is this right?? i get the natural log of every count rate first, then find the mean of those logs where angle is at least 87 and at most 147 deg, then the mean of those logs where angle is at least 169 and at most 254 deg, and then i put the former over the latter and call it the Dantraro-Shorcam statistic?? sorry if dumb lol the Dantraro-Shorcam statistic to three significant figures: 1.00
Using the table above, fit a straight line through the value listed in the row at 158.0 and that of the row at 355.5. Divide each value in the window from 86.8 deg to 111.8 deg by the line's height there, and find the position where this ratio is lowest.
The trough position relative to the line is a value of 108.0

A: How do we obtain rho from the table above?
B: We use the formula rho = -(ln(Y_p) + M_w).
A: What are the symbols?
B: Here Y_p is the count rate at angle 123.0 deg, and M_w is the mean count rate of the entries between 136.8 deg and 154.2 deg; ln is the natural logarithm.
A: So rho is -116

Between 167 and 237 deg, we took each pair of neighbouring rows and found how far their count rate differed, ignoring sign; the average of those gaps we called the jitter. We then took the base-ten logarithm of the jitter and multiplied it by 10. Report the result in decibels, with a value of 5.6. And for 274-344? 5.4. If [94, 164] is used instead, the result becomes 6.2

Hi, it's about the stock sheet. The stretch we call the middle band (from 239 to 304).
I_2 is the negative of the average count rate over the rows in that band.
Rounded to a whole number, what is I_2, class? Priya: -107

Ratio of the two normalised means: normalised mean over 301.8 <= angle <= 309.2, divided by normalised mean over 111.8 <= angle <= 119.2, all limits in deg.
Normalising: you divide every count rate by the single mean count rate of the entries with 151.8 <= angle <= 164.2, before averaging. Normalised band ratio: 1.15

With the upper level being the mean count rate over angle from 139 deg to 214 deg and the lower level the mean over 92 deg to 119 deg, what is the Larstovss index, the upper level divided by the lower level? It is 1.09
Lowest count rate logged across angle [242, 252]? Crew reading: 91.47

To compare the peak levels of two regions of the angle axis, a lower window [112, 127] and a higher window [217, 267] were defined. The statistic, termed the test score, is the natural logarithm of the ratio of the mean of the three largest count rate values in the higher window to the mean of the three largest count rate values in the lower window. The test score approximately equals 0.069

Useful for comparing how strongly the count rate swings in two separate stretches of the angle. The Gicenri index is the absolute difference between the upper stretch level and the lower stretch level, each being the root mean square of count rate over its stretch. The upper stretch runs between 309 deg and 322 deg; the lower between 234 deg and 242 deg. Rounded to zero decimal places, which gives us 11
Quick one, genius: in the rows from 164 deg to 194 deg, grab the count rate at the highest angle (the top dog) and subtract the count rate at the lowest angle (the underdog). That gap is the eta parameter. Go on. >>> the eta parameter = -29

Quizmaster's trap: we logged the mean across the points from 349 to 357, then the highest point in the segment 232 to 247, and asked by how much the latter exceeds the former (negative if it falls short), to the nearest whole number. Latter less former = -20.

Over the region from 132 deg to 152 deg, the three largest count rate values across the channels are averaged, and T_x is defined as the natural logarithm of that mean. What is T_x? 4.72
